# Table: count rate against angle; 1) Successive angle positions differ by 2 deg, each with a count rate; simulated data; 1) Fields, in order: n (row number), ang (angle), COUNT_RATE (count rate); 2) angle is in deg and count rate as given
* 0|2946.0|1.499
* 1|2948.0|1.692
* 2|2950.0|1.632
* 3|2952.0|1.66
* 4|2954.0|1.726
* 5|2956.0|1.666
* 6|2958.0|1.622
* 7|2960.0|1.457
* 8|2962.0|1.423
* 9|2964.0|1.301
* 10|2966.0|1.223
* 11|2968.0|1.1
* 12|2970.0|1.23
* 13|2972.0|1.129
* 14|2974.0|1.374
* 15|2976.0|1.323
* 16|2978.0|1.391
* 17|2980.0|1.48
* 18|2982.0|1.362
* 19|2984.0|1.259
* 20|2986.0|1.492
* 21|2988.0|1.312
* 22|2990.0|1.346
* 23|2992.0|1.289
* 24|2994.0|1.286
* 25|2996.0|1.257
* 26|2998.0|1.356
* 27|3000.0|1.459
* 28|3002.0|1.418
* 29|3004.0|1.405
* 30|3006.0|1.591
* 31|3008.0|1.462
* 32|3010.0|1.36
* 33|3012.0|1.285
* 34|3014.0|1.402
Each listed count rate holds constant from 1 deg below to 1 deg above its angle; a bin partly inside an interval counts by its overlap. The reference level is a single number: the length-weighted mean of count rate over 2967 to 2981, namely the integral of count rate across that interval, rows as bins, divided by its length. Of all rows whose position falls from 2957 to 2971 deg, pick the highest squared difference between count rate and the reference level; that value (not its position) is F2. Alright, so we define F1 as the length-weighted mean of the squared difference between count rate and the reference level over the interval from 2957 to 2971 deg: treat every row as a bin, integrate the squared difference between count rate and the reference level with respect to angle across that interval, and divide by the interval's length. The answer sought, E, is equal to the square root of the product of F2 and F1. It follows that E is 0.056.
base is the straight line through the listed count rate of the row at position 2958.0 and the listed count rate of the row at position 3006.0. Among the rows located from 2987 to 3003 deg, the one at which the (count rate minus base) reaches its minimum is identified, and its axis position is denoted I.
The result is 2996.0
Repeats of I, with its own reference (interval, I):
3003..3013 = 3012.0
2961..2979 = 2968.0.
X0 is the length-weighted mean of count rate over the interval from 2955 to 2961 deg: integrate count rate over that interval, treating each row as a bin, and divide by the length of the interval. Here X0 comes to 1.58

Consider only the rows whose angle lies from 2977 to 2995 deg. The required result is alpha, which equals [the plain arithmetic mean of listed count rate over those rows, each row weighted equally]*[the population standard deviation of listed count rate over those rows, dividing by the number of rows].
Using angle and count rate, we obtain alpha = 0.107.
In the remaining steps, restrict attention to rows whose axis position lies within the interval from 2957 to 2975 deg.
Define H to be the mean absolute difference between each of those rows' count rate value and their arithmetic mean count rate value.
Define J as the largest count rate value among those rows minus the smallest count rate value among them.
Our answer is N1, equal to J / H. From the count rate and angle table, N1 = 3.9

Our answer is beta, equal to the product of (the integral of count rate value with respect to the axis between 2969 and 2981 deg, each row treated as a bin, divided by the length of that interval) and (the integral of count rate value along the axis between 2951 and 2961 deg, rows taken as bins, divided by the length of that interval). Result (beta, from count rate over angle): 2.15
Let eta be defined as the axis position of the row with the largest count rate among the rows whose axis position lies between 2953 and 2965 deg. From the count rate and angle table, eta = 2954.0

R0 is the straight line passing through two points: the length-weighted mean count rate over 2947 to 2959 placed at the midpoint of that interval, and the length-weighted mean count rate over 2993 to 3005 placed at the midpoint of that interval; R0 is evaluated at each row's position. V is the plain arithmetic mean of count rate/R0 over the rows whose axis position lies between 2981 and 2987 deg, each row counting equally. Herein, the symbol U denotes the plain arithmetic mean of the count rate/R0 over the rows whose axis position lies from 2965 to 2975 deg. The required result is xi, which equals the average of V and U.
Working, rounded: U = 0.78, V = 0.94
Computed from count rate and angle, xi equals 0.859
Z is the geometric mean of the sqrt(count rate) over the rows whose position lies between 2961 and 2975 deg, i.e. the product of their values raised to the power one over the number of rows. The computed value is 1.118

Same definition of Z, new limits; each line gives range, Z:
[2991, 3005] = 1.162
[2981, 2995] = 1.155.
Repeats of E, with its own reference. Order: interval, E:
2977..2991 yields 0.024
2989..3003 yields 0.015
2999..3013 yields 0.049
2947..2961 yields 0.155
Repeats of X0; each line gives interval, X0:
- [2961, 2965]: 1.36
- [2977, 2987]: 1.40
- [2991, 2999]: 1.30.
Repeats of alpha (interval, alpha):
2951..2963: 0.179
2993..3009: 0.140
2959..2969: 0.170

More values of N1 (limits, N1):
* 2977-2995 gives 3.6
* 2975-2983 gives 3.4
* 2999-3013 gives 4.6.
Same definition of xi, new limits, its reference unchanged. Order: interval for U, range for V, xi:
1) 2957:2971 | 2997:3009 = 0.961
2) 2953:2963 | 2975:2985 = 0.941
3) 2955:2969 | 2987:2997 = 0.895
